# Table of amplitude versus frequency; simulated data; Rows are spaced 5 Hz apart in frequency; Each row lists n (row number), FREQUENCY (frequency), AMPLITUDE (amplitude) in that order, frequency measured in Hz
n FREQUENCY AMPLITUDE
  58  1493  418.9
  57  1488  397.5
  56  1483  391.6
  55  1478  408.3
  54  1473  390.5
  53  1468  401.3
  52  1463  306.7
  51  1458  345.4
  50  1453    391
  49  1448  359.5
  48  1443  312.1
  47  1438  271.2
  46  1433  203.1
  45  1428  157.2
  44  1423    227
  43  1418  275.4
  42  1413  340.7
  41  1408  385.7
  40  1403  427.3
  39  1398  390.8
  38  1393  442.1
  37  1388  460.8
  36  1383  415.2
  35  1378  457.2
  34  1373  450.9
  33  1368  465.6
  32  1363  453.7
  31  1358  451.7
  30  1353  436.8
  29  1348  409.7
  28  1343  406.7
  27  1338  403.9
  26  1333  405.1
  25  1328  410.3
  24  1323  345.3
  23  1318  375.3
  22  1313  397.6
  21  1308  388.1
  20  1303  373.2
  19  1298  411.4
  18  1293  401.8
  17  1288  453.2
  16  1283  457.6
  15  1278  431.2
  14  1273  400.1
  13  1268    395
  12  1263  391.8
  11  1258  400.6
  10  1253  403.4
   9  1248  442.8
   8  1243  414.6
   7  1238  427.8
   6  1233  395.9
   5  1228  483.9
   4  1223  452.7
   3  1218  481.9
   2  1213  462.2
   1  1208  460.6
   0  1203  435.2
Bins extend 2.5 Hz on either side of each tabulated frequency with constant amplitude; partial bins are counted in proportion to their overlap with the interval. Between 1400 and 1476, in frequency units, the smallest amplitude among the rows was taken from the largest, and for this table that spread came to 270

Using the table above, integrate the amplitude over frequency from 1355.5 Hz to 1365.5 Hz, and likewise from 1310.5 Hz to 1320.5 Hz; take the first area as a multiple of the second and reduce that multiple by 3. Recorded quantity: -1.83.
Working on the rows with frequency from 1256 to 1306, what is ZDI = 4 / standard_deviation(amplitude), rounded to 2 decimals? 0.15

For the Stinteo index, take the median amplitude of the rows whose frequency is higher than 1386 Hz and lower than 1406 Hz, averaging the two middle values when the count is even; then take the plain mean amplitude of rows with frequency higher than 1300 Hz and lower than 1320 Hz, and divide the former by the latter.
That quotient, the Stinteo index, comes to 1.13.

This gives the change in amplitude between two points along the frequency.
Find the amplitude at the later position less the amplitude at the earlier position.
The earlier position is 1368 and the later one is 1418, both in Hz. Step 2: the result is -190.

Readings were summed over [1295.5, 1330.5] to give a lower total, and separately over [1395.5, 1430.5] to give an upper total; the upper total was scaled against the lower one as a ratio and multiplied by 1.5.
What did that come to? 1.2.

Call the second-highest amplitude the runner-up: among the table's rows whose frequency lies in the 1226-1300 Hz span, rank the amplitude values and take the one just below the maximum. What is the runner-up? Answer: 457.6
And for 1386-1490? 442.1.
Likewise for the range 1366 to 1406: 460.8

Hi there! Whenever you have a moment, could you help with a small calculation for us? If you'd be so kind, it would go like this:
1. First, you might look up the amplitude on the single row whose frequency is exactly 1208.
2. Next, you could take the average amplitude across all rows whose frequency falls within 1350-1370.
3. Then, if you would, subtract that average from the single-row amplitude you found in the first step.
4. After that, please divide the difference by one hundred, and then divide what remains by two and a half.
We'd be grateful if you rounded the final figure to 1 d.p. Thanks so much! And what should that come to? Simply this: 0.0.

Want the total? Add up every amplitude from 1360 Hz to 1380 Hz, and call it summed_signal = 1827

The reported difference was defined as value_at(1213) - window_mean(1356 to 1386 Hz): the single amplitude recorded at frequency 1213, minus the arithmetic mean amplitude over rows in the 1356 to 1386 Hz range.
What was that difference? 13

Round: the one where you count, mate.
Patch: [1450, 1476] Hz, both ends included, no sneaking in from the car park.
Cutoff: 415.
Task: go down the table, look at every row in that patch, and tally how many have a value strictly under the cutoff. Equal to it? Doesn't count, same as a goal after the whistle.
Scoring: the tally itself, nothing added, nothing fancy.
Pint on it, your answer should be 5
